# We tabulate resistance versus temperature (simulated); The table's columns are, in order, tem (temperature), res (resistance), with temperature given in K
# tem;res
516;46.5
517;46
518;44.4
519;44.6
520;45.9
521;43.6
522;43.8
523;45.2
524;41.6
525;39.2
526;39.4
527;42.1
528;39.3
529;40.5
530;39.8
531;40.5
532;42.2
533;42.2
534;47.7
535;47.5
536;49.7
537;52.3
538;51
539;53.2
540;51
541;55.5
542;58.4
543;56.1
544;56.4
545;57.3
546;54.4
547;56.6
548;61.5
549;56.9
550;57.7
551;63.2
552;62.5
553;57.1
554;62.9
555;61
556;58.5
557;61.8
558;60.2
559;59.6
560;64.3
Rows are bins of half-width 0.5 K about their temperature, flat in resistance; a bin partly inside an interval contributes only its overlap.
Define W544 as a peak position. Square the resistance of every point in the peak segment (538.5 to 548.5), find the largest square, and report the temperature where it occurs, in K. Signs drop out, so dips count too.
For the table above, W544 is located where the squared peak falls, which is 548 K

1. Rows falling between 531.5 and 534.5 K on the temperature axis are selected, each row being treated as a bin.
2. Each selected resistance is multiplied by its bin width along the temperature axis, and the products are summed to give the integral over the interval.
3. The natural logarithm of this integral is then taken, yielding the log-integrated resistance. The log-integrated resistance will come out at 4.88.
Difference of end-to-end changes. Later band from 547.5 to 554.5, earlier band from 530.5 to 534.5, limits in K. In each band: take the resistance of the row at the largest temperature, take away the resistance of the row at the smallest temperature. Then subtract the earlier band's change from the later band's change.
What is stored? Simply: -6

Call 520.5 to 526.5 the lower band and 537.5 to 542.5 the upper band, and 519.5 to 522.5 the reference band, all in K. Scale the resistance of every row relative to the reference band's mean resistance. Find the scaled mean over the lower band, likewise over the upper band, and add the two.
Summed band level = 2.16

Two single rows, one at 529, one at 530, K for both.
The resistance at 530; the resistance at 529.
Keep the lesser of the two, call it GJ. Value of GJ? 39.8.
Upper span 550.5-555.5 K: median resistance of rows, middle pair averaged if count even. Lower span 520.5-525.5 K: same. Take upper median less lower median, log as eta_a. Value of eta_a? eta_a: 19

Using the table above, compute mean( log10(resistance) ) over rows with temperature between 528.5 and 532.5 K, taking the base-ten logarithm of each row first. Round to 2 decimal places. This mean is 1.61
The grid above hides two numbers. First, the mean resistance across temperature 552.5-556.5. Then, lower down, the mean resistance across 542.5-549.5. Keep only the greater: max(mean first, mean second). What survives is 59.9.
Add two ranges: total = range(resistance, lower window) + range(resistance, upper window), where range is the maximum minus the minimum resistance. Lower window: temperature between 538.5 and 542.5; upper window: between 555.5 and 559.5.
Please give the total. 11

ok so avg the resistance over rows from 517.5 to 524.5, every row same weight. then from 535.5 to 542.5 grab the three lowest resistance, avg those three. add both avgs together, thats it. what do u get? 95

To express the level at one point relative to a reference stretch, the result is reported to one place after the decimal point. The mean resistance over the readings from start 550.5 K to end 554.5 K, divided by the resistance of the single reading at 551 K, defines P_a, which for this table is 1.0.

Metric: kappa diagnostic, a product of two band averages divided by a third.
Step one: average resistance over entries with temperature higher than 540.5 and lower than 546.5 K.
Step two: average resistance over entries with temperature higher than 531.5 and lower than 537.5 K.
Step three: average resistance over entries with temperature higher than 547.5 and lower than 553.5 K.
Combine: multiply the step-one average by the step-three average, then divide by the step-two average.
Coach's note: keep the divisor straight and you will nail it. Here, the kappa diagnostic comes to 72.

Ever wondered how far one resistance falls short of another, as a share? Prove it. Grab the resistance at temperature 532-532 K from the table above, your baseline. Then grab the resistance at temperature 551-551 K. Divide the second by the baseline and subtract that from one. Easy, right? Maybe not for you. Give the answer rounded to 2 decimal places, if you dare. -0.50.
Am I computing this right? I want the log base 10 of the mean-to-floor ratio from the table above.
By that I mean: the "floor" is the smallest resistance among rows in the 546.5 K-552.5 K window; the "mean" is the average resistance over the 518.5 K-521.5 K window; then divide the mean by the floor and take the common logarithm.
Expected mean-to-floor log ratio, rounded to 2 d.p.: -0.10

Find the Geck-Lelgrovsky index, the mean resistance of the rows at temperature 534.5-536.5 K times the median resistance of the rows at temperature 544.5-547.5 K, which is 2751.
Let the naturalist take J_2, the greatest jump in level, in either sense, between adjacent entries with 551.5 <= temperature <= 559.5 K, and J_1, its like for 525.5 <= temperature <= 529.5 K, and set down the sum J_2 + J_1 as 8.6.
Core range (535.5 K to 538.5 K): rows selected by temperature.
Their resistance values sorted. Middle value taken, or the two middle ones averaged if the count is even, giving 51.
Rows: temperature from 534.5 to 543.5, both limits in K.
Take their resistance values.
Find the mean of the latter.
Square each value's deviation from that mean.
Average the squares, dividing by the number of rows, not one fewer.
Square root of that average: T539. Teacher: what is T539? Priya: 3.23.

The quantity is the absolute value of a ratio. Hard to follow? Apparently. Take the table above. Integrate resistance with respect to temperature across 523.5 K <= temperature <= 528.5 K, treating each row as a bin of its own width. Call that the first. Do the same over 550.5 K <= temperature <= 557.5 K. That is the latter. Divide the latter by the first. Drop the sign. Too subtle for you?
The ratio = 2.1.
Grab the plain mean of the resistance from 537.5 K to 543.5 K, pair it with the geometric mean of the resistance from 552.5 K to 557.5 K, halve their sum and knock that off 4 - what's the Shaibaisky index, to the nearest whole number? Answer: -53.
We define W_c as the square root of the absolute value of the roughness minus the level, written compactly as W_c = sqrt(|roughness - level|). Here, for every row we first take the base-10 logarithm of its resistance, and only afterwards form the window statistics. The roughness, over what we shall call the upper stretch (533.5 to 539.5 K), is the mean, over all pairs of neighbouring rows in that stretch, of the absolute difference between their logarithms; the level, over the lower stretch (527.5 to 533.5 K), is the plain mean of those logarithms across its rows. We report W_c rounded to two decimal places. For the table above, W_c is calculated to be 1.26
